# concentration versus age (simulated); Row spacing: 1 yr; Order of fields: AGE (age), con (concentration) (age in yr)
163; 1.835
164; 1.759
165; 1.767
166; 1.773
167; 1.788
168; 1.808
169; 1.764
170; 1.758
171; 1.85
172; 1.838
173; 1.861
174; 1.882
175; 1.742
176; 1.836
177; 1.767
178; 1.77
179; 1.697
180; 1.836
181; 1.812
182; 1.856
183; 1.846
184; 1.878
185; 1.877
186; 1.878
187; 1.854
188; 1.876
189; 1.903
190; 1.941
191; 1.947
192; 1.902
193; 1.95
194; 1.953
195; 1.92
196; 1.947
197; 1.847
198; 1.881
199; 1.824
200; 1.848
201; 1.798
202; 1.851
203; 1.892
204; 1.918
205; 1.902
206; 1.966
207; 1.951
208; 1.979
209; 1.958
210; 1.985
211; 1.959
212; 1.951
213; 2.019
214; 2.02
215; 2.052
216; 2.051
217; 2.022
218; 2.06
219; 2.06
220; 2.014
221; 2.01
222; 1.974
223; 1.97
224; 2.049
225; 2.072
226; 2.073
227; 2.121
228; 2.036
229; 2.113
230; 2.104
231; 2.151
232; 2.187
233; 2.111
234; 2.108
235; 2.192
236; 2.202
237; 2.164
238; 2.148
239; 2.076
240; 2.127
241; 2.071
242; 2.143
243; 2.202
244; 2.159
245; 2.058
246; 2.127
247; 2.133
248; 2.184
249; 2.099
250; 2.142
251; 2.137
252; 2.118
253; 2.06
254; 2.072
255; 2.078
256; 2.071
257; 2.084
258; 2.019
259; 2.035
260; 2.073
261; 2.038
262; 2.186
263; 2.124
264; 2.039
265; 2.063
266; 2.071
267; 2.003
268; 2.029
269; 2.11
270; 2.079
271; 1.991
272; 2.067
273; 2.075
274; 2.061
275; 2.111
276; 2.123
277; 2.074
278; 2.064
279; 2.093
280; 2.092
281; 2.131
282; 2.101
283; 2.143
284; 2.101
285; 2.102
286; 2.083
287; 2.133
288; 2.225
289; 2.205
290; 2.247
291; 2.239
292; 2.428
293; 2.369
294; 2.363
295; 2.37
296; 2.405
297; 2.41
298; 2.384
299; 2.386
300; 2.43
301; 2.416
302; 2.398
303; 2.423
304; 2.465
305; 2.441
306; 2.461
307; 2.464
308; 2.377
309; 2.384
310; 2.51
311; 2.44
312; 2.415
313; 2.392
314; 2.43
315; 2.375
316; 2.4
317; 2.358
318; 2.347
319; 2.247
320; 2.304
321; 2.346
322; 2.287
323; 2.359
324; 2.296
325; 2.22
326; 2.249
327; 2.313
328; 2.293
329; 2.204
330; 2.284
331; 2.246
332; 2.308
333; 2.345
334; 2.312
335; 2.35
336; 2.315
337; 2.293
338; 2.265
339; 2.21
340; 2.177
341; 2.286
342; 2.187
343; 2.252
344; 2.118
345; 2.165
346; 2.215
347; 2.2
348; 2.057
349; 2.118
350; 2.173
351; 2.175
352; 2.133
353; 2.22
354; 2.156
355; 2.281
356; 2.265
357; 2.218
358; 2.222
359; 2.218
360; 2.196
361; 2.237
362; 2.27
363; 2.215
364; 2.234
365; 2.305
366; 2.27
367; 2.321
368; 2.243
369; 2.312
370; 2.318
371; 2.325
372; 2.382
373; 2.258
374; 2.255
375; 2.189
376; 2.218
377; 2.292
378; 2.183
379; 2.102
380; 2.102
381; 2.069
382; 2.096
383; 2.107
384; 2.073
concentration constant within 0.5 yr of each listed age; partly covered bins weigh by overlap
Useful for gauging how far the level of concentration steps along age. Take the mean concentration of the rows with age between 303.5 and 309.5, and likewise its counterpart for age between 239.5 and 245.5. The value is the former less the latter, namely 0.31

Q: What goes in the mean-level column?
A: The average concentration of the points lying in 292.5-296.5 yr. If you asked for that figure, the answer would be 2.38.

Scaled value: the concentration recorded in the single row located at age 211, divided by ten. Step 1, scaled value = 0.20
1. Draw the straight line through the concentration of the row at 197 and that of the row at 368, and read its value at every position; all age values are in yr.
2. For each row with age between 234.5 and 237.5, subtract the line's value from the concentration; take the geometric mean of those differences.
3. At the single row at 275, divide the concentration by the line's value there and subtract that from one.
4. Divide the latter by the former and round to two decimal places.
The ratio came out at -0.17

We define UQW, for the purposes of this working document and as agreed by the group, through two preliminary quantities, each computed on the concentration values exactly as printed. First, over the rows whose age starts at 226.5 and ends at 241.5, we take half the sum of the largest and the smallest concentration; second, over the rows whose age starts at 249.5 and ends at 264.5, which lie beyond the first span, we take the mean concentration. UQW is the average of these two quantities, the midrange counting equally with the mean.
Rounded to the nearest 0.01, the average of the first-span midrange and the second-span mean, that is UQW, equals 2.10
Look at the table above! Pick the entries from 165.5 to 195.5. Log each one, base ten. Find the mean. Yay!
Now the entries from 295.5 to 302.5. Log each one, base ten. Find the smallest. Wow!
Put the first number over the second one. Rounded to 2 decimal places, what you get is 0.70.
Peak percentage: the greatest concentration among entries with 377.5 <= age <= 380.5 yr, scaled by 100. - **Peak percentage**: 218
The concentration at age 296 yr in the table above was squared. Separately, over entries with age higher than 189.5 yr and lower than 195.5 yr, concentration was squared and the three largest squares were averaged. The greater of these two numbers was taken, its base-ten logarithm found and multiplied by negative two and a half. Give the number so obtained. -1.91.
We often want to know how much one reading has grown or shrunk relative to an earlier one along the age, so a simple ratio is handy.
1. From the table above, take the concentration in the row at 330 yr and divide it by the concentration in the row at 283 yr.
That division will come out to 1.07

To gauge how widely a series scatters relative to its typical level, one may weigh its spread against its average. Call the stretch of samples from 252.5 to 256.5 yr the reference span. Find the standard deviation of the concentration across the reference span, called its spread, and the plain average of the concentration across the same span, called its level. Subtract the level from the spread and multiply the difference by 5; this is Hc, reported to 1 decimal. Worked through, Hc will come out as -10.3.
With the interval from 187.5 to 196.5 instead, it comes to -9.5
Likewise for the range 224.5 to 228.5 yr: -10.2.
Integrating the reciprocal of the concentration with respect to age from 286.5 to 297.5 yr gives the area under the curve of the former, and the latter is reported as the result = 4.8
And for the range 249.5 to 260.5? 5.3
